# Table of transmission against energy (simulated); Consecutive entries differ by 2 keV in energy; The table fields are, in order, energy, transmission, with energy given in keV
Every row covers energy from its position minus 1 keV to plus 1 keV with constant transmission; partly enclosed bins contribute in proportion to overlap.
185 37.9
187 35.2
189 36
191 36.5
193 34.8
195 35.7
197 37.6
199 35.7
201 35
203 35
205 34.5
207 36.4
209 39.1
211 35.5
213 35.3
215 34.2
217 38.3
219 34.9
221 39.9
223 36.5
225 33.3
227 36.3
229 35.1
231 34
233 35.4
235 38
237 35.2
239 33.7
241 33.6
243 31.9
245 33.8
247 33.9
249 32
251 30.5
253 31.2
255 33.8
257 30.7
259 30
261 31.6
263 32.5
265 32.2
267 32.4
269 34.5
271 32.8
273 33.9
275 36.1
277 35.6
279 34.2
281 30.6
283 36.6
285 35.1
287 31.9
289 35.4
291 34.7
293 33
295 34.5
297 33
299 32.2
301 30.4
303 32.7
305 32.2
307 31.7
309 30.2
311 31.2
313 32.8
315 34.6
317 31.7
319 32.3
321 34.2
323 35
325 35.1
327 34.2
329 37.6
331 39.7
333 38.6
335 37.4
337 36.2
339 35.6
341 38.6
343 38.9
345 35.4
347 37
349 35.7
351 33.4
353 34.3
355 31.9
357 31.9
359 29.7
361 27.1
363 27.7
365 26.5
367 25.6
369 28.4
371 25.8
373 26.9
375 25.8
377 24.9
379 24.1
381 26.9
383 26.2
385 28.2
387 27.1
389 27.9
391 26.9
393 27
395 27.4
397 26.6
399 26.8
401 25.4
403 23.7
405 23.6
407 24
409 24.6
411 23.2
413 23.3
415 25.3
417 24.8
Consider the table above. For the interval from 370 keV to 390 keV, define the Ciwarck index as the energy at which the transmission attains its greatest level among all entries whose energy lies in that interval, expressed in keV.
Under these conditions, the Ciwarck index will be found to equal 385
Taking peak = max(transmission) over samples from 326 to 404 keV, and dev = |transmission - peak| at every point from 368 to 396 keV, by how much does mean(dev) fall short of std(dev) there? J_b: -12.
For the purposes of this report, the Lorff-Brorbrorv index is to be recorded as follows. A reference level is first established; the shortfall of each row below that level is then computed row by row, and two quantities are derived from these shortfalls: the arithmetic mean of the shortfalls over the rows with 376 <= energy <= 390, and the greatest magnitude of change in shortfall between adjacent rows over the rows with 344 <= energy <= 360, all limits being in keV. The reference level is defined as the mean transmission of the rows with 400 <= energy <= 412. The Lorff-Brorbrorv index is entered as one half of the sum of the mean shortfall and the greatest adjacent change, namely 0.0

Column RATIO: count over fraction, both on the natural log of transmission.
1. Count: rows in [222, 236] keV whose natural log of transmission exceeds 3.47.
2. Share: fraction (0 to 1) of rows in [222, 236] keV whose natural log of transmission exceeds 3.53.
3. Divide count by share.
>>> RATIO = 9.8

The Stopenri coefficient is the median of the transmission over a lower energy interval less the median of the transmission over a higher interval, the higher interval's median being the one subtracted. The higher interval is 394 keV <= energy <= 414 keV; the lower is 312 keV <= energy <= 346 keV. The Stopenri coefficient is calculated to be 11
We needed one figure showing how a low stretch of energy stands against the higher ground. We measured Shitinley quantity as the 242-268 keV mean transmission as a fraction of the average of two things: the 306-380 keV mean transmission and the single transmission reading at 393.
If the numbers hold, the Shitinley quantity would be 1.08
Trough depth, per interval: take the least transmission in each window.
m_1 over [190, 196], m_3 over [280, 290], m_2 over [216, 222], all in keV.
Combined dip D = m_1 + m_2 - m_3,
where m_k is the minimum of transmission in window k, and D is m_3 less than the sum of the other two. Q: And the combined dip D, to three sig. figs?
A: 39.1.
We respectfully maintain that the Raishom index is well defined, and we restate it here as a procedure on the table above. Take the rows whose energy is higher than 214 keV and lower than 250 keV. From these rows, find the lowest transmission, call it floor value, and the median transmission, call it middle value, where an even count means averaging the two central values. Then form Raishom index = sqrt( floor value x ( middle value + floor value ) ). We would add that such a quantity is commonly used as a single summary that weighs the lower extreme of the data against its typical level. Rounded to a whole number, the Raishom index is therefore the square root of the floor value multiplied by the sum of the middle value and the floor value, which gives 46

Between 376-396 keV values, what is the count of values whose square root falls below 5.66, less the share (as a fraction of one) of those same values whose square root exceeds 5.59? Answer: 10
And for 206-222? -1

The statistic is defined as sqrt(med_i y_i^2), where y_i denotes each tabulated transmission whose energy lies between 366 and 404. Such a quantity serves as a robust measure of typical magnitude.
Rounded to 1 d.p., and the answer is 26.8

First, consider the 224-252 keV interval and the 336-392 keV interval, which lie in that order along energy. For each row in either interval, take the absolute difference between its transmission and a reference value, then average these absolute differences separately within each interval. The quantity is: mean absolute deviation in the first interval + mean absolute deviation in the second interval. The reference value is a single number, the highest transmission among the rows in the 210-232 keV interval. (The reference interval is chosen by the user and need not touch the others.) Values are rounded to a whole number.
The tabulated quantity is 16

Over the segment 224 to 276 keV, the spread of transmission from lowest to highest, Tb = 8.0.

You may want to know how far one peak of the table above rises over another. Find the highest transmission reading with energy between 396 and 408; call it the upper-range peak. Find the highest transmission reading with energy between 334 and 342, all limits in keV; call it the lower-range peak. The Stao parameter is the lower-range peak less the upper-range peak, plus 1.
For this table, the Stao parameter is 13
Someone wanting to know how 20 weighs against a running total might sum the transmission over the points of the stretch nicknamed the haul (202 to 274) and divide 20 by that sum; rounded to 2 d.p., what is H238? 0.02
